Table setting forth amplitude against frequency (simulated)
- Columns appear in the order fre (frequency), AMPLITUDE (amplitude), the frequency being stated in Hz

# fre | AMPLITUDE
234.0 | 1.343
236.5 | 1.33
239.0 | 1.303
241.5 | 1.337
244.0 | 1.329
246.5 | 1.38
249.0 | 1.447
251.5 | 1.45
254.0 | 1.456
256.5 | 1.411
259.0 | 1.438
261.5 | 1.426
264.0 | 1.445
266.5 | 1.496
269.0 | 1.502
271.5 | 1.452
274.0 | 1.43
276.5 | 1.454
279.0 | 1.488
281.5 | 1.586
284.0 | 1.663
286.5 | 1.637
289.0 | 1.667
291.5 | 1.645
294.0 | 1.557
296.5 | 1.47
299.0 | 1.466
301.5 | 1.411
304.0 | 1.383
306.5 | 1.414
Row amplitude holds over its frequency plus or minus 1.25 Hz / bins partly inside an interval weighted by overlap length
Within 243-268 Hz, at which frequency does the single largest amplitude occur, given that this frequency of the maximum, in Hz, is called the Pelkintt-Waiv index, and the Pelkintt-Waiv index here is 266.5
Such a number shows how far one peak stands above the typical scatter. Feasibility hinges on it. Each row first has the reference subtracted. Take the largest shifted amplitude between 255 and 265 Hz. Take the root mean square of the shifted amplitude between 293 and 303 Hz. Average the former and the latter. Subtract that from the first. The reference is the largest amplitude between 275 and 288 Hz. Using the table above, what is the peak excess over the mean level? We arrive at -0.21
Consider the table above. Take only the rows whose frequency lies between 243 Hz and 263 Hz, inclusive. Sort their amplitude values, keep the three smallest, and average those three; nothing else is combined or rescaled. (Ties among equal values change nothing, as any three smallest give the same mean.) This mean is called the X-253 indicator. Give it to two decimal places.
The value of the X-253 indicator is 1.37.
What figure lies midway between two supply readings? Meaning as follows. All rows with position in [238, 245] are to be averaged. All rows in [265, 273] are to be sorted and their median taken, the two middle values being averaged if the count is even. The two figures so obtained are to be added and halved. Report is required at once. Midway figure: 1.41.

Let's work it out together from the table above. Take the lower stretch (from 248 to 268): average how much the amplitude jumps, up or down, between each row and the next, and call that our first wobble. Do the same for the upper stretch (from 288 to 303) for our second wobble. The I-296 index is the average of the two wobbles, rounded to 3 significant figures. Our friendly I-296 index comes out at 0.0372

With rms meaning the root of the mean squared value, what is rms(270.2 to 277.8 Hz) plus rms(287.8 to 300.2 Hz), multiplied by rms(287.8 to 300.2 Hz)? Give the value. 4.70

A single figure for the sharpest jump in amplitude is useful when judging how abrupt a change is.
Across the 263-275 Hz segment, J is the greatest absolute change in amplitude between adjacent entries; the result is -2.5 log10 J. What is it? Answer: 3.2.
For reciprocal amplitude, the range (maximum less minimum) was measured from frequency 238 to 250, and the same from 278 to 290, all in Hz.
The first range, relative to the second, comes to 1.1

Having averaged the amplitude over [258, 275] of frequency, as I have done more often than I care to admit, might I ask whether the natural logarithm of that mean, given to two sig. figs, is 0.38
